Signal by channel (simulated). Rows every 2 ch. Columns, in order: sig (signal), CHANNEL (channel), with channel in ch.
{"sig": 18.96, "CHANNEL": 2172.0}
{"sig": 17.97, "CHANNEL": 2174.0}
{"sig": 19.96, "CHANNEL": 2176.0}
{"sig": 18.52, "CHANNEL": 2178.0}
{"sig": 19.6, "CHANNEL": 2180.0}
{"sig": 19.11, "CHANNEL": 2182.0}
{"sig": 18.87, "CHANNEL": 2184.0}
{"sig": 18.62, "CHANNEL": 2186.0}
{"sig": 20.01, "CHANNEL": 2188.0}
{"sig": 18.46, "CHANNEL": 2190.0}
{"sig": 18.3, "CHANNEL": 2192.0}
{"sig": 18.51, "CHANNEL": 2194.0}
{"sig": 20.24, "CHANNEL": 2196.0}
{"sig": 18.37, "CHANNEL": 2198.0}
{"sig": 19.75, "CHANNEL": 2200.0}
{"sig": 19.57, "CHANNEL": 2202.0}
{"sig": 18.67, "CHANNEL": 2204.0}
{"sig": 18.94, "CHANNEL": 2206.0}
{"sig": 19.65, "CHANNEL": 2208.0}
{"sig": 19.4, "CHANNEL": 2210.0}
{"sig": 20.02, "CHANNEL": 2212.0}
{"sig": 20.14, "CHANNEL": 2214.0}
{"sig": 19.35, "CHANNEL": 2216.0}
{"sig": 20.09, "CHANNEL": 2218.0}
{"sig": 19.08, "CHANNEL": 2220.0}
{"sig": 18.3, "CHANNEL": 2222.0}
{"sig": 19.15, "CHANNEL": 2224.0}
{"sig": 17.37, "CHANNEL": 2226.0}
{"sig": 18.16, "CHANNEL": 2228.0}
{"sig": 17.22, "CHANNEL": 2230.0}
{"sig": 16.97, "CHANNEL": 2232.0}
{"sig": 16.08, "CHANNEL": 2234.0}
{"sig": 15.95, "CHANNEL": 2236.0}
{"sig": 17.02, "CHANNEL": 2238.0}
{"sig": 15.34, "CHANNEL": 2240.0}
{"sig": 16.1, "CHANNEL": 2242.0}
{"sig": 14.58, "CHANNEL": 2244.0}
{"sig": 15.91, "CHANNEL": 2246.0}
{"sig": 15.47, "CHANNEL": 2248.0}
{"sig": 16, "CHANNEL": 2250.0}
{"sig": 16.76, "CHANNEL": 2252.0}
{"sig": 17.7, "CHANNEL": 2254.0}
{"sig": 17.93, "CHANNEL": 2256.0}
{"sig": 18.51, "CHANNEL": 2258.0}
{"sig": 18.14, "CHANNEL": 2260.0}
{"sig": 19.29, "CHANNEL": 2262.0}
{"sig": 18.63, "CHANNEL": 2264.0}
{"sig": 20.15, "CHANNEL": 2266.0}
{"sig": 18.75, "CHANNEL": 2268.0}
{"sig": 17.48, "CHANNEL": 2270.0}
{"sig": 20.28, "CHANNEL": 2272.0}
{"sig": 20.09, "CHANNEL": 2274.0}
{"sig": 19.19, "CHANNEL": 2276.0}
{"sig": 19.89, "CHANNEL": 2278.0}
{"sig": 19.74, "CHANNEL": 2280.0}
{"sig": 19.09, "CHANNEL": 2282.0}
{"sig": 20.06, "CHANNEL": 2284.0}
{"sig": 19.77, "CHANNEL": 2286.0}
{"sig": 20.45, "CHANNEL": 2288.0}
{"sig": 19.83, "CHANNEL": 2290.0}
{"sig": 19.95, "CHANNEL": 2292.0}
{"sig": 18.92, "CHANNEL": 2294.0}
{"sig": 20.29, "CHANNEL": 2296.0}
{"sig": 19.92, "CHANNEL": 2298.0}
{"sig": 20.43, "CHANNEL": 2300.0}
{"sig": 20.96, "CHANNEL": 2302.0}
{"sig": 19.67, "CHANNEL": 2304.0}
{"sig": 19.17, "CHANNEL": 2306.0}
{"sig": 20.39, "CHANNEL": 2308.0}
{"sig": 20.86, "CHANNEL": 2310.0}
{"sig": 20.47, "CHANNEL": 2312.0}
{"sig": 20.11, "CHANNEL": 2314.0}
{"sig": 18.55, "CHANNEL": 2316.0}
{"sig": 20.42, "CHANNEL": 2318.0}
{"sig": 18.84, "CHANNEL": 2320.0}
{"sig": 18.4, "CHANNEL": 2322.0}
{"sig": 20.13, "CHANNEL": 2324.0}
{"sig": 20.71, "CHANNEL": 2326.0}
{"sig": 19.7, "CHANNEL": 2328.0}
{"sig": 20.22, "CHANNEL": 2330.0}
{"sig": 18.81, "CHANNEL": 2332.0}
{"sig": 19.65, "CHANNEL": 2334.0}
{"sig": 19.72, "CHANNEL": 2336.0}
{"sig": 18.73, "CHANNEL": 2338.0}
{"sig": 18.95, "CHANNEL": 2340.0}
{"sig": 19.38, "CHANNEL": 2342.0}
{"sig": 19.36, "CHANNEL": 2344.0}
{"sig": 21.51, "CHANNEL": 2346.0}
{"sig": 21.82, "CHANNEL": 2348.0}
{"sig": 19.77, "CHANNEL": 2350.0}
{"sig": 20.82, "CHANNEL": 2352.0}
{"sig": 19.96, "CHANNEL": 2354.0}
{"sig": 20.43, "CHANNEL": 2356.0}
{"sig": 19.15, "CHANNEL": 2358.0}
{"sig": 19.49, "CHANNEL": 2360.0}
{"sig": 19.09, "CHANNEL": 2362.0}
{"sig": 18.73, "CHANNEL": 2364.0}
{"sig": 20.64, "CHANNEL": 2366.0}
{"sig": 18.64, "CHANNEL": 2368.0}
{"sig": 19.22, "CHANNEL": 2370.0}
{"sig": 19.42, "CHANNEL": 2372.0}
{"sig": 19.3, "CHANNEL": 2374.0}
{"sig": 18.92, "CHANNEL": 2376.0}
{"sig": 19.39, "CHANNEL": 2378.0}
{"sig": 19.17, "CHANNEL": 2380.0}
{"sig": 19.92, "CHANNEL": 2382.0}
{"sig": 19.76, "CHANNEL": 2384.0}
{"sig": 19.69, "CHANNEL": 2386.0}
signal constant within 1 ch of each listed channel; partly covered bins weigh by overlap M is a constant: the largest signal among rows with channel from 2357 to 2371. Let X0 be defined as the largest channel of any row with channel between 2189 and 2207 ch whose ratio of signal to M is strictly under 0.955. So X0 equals 2206.0 ch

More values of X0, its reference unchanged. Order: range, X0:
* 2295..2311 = 2306.0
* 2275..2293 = 2282.0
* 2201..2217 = 2216.0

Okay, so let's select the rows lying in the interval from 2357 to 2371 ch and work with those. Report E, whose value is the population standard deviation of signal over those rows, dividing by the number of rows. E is 0.6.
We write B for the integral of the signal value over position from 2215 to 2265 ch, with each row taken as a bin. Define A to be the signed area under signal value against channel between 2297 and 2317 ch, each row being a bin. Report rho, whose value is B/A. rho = 2.2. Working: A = 401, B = 870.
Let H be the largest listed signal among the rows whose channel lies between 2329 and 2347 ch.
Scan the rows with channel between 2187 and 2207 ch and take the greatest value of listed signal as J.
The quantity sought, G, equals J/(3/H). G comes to 145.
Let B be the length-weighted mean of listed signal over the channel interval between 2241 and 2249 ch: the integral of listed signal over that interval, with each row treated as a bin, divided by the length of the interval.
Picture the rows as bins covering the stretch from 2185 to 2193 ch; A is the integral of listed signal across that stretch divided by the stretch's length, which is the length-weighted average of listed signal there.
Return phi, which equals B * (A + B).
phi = 533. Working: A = 18.8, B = 15.5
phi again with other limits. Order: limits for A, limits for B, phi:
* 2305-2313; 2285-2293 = 804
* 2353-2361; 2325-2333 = 787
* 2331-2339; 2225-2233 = 639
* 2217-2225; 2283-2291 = 785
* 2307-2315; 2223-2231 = 691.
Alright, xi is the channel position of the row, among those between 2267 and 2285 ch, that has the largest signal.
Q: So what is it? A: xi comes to 2272.0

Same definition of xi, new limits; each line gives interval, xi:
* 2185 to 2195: 2188.0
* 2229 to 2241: 2230.0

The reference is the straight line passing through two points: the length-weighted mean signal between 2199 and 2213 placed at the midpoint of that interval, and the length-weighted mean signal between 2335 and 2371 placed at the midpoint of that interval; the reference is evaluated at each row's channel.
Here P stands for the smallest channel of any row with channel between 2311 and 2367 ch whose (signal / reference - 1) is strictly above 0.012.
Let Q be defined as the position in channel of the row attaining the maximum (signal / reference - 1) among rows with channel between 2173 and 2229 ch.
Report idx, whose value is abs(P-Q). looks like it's 116 ch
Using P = 2312.0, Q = 2196.0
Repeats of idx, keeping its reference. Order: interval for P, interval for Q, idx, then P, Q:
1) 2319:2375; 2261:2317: 22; 2324.0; 2302.0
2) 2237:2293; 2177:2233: 70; 2266.0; 2196.0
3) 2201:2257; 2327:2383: 136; 2212.0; 2348.0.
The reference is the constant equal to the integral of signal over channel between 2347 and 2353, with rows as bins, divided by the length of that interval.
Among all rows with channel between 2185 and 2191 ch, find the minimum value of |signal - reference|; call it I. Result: 0.79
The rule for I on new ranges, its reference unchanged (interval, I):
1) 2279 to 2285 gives 0.74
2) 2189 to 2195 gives 2.29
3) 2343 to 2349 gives 0.71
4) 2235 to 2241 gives 3.78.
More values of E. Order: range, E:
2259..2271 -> 0.8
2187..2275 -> 1.5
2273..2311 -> 0.6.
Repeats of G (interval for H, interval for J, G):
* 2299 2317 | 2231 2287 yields 142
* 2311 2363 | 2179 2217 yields 147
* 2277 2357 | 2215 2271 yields 147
